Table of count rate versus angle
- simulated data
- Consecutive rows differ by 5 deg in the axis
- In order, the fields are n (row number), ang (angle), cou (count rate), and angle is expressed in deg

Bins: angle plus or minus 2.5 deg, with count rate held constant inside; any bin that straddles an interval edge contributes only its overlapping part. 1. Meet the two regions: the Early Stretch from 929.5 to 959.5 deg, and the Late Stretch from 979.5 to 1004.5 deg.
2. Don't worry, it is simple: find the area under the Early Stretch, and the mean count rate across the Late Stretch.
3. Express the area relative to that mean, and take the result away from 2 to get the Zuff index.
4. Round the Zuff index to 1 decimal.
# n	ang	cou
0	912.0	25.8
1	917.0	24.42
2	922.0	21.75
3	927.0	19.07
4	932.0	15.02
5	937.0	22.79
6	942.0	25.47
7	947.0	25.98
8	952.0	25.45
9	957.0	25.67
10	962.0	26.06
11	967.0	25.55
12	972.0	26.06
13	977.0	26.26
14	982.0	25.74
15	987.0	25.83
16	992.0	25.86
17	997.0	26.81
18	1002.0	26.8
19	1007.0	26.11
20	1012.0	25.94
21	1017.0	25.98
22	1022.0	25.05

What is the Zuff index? -24.8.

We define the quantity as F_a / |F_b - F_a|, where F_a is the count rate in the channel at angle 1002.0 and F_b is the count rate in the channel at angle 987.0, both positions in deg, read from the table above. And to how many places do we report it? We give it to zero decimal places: 28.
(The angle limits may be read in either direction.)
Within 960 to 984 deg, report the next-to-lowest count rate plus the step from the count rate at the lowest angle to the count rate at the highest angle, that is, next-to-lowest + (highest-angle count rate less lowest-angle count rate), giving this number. 25.4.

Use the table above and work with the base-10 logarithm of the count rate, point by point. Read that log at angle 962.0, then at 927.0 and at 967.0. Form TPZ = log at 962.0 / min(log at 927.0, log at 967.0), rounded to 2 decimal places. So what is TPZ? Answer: 1.11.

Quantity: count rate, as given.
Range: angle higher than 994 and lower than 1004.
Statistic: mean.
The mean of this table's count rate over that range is 26.8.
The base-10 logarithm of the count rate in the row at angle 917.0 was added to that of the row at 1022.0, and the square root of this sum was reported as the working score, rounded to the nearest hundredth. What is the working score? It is 1.67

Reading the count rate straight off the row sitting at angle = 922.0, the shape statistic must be 21.75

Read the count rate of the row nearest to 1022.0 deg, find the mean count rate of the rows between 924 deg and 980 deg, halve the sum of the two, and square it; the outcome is 600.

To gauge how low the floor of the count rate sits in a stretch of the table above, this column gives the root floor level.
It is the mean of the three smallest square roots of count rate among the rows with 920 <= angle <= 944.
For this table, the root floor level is 4.30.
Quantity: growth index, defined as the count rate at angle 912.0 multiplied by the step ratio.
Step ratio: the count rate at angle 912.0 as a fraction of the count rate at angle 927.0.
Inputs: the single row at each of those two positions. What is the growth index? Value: 35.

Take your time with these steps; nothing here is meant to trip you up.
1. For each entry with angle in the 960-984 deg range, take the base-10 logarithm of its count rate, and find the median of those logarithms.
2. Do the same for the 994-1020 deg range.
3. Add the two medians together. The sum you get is 2.83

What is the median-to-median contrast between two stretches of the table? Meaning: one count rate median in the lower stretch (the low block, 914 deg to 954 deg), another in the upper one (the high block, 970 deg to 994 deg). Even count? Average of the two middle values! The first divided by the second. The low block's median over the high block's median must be 0.91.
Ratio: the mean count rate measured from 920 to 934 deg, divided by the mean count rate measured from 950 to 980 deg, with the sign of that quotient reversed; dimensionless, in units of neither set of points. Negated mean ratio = -0.72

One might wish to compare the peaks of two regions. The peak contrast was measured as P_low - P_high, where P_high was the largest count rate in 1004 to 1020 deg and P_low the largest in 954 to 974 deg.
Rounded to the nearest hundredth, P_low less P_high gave -0.05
